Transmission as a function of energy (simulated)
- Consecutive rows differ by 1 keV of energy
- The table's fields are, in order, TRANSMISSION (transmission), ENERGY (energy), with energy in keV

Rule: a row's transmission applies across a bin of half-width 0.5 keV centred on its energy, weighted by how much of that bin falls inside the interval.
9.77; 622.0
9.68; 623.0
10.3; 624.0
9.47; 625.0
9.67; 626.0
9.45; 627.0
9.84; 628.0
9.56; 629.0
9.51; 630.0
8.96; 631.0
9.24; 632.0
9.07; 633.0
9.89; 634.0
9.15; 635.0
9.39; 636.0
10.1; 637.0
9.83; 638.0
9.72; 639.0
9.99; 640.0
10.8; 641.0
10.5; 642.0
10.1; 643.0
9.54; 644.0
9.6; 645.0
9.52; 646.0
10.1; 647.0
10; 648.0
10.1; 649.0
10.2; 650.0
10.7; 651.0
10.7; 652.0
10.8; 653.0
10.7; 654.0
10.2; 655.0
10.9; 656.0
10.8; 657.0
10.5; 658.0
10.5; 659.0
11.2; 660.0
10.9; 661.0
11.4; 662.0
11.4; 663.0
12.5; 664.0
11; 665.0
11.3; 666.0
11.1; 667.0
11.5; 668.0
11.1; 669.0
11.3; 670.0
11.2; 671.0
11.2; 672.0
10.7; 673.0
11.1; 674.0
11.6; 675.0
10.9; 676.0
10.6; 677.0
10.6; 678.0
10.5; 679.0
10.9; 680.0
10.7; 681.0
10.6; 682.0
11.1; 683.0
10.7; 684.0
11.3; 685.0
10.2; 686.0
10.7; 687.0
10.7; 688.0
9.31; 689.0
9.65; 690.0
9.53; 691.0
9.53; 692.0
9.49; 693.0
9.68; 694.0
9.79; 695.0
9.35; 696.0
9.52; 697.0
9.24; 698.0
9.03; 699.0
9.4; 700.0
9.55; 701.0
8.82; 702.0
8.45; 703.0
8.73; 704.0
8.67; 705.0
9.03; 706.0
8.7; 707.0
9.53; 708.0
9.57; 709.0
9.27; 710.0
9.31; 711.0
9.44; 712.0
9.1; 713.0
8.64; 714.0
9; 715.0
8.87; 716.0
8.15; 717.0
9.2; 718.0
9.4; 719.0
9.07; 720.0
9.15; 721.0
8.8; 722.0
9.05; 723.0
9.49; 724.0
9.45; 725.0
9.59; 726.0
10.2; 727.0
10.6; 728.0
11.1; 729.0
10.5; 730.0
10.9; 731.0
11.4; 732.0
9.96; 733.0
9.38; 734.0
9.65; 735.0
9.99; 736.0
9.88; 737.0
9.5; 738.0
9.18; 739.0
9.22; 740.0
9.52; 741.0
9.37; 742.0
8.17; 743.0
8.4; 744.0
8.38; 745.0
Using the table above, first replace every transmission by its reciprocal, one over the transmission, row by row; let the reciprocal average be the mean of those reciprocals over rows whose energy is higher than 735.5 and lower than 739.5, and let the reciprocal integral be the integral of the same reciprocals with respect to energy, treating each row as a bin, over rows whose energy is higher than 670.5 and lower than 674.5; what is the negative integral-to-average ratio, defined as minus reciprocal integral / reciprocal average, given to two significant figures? -3.5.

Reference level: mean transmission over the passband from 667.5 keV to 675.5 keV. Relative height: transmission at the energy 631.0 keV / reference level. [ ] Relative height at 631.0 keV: 0.80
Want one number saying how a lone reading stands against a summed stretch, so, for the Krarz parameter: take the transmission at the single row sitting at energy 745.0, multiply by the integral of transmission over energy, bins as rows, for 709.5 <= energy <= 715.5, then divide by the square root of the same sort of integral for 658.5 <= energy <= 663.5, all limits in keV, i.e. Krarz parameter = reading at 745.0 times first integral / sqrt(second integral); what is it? 62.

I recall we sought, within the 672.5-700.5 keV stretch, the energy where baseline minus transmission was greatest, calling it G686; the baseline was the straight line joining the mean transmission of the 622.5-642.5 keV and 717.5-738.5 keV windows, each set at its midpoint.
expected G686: 699.0 keV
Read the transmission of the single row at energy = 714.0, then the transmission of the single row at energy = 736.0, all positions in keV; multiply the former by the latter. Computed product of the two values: 86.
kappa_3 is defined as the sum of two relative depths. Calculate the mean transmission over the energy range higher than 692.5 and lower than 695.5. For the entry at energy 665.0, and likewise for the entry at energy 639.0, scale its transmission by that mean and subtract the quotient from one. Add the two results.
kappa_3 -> -0.15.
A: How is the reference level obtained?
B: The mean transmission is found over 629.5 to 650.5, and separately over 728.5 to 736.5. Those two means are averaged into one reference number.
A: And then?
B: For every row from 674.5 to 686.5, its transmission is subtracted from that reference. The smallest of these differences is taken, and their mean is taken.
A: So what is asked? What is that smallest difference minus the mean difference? -0.79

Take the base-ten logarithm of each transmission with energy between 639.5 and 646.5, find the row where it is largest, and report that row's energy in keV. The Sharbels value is 641.0 keV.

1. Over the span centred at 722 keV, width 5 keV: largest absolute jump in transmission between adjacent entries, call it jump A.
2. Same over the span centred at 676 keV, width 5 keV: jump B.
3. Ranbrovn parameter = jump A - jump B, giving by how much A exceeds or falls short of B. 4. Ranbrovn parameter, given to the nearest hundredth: -0.26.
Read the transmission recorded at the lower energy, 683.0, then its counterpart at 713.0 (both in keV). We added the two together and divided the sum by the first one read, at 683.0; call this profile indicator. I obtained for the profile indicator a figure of 1.82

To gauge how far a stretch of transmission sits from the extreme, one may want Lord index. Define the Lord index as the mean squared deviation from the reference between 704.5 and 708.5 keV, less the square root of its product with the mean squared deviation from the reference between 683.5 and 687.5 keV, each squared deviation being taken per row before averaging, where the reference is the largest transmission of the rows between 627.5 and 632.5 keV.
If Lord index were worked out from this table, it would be -0.04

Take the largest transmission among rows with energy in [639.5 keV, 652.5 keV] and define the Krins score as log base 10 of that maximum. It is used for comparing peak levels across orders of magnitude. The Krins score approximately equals 1.03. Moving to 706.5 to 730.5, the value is 1.05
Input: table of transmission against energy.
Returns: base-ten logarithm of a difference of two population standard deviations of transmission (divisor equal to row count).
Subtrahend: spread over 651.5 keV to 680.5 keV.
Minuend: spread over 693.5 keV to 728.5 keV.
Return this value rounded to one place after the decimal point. -1.5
